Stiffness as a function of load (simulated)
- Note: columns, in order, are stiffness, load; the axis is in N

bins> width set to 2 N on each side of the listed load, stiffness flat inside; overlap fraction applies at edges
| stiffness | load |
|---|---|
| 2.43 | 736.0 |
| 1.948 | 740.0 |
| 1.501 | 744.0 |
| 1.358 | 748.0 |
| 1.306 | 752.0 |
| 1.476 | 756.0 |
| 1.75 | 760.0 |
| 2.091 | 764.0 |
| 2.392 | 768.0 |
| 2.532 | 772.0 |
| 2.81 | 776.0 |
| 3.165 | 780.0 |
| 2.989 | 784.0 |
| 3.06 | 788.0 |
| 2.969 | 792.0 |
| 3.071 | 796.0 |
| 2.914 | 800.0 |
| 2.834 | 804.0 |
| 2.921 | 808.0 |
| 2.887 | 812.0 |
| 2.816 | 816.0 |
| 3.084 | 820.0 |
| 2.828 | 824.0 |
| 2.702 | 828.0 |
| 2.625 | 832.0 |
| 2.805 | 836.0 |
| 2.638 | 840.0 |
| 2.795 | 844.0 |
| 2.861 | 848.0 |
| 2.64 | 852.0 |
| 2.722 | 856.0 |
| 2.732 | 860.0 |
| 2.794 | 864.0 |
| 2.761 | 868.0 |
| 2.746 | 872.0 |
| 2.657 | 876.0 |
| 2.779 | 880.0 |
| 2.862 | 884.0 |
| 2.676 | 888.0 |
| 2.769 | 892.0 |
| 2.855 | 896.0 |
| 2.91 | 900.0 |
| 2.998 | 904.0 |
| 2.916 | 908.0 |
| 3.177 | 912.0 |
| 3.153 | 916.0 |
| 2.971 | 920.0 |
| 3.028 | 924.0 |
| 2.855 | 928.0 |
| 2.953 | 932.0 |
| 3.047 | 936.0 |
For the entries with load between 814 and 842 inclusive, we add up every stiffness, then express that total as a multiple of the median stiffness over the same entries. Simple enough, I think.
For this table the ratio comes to 6.95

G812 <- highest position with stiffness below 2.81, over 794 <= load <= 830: 828.0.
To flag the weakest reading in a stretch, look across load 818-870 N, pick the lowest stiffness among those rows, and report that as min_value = 2.625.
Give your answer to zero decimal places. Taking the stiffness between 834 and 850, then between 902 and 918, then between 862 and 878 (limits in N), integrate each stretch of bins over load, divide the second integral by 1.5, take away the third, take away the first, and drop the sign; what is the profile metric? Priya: 56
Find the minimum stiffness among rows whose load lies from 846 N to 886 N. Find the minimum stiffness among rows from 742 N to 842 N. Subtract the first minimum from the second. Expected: -1.33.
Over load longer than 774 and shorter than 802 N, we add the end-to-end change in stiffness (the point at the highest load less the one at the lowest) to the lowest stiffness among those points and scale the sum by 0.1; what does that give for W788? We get 0.291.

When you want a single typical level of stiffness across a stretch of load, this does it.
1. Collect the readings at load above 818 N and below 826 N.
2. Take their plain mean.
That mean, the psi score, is 3.0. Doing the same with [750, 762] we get 1.5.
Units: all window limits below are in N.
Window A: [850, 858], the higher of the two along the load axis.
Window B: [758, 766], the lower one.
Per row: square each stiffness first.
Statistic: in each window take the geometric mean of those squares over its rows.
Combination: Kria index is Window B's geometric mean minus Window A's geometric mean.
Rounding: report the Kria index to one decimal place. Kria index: -3.5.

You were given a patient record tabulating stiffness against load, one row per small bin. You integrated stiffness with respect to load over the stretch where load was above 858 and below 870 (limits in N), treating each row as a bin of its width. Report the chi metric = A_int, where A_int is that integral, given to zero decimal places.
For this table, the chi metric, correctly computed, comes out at 33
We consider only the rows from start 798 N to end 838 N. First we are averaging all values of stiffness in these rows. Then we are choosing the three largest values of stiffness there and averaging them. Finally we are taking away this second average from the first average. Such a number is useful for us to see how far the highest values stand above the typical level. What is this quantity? -0.131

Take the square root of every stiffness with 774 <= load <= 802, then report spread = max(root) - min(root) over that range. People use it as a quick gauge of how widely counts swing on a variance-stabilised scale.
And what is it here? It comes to 0.10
